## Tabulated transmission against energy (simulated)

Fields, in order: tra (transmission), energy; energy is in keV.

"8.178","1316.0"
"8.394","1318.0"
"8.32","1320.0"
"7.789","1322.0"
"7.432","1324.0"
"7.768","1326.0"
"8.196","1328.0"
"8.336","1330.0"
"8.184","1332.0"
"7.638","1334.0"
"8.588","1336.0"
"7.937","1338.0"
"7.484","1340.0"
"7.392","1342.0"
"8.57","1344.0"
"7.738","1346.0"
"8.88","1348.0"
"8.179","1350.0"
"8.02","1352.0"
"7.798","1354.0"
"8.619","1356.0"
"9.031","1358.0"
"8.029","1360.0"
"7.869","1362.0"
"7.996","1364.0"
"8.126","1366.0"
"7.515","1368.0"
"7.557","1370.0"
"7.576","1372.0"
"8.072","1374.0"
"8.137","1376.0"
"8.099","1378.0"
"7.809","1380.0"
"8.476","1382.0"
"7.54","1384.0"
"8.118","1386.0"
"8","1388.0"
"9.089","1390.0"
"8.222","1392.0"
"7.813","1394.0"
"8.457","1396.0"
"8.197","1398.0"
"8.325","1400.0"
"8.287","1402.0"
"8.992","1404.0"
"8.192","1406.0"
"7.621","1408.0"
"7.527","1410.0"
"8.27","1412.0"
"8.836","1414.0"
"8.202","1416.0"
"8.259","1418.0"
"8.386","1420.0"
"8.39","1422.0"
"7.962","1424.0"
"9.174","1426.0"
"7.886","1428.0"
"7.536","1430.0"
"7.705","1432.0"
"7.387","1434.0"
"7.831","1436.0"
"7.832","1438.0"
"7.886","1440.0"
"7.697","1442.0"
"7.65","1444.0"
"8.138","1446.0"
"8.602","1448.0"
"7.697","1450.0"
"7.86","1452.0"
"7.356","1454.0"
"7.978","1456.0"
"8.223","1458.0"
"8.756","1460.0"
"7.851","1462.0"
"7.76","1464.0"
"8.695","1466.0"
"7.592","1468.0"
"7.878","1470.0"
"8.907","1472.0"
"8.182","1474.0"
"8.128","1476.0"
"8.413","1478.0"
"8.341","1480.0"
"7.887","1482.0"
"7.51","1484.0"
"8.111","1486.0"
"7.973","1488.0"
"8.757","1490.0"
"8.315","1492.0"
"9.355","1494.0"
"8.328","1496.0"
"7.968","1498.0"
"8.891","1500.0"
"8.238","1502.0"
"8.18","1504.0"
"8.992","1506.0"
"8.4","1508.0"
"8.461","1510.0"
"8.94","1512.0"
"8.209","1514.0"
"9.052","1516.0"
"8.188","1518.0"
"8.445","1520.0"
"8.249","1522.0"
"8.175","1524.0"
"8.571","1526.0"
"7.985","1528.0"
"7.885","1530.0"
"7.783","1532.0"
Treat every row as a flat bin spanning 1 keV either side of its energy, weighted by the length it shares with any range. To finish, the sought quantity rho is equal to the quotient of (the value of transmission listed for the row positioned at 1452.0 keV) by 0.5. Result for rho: 15.7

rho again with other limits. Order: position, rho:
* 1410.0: 15.1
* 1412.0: 16.5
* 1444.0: 15.3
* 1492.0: 16.6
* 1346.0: 15.5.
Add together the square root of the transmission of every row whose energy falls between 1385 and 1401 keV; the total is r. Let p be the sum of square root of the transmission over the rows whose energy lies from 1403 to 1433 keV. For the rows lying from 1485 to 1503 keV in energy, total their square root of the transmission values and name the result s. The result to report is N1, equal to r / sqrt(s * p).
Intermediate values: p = 43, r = 23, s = 26.1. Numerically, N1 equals 0.7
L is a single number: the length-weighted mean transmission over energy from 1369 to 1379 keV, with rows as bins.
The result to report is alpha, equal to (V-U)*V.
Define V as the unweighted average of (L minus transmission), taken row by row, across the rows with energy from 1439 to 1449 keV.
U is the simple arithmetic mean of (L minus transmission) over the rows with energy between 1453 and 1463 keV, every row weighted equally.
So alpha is -0.004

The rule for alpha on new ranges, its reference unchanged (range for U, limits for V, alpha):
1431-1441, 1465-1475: 0.189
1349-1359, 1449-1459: 0.033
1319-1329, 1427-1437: 0.051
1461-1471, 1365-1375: 0.022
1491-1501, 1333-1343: 0.061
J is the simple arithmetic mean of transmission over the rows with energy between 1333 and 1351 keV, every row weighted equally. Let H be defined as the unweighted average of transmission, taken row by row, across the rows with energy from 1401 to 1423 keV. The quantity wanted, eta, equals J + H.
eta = 16.3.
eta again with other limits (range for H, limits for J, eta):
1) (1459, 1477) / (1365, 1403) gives 16.3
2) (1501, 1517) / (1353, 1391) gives 16.6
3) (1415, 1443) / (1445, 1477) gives 16.1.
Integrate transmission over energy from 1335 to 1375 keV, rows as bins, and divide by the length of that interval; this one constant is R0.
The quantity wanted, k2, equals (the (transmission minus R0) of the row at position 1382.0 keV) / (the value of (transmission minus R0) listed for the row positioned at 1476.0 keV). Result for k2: 5.4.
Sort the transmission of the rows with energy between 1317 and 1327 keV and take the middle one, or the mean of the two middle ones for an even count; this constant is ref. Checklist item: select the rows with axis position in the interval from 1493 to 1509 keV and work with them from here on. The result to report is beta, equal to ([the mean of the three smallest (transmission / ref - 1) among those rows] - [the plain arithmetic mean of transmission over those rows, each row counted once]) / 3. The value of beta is -2.83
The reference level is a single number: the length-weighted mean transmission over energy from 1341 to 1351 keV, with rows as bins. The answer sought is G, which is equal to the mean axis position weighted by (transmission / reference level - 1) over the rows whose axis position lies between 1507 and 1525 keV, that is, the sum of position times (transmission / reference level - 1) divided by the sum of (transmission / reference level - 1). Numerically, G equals 1514.1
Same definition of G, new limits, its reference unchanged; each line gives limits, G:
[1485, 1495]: 1493.2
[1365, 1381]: 1371.7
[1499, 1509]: 1503.8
